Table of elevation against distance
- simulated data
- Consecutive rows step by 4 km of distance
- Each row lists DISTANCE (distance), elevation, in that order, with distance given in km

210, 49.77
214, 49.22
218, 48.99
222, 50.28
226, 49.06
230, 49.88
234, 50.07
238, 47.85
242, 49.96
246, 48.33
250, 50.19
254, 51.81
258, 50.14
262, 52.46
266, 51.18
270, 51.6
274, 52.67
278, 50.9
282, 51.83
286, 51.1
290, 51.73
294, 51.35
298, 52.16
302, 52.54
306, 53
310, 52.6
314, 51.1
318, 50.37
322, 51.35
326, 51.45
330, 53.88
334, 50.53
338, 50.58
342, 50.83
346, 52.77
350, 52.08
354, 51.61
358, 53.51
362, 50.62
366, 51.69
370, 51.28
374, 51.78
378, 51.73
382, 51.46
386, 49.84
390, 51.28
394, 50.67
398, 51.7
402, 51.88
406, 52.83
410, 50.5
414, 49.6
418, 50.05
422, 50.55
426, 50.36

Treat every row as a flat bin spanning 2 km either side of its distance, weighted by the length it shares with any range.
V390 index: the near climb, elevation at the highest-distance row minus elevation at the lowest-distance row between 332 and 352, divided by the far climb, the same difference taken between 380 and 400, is 6.5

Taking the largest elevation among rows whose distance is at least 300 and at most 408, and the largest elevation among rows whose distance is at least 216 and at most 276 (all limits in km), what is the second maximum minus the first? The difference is -1.2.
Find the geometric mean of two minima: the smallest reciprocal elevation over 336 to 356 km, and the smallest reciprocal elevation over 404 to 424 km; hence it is 0.0189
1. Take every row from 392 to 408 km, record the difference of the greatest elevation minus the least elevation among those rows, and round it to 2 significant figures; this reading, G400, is 2.2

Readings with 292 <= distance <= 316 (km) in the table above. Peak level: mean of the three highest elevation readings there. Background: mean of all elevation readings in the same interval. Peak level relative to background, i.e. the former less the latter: 0.59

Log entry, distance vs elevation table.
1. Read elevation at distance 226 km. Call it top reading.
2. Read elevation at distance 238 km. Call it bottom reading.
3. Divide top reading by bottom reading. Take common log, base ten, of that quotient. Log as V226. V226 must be 0.011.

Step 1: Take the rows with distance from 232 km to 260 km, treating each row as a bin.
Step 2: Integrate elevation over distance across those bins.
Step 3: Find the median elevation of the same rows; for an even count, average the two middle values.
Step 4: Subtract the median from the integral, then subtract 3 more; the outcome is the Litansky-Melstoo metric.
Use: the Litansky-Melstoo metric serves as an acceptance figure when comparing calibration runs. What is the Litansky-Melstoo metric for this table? 1340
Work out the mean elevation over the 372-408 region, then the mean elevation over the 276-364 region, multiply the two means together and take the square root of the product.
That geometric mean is 51.6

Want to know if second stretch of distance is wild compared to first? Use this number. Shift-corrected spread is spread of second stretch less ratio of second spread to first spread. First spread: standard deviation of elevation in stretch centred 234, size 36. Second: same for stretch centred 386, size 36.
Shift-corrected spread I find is -0.1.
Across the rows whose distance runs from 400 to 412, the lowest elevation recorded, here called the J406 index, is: 50.5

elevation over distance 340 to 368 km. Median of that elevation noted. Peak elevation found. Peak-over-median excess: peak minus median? 1.82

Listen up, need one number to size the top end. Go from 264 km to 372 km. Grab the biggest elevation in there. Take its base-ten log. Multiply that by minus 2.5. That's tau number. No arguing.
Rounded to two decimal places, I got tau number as -4.33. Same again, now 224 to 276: -4.30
